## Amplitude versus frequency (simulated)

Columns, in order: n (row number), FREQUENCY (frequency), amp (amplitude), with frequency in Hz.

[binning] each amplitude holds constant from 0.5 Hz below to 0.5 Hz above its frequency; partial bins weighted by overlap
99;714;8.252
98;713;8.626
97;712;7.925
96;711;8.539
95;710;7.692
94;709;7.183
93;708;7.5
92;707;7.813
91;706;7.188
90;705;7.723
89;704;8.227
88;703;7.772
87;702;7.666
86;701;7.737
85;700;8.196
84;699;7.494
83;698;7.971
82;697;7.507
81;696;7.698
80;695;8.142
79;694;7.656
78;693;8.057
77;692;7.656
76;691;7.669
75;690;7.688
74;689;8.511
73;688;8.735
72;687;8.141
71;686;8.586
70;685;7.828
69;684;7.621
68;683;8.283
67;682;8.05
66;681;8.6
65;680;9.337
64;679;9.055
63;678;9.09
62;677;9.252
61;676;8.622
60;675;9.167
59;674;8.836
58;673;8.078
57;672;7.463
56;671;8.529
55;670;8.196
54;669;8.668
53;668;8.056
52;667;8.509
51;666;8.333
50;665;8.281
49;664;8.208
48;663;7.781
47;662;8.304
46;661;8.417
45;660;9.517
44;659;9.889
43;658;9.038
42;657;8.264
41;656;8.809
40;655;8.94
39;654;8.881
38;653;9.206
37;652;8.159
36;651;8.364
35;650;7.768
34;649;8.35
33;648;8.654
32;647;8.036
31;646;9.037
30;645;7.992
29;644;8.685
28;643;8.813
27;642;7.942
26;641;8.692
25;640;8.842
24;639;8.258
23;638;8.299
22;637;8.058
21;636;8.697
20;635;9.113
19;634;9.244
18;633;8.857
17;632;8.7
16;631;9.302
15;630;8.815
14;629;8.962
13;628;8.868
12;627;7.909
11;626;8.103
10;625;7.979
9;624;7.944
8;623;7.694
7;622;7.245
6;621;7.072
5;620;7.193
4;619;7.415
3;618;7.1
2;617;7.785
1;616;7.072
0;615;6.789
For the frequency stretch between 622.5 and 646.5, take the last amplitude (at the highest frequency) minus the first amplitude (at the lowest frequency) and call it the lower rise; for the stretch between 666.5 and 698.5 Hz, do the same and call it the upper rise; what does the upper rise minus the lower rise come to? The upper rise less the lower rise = -1.88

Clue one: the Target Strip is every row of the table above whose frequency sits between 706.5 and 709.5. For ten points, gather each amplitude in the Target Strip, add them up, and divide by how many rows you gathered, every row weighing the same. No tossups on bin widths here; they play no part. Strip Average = 7.50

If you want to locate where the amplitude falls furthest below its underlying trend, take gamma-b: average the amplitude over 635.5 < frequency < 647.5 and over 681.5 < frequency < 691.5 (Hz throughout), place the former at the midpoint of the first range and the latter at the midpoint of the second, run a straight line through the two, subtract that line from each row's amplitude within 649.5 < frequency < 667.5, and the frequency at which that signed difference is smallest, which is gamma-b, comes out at 650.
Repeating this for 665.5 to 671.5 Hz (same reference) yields 668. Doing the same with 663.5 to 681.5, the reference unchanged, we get 672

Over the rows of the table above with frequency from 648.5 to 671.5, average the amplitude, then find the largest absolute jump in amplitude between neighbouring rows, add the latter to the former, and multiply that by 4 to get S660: 38.6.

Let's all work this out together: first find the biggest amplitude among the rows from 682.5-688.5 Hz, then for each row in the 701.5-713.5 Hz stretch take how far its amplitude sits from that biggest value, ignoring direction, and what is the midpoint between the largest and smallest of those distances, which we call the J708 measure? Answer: 0.83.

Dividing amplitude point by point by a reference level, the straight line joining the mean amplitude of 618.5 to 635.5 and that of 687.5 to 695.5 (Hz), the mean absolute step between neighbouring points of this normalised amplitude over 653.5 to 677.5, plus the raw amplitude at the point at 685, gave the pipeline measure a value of 7.9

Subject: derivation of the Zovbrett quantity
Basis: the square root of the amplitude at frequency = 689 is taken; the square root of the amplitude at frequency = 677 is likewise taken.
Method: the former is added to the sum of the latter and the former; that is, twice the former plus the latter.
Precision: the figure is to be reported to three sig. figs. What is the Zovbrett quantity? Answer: 8.88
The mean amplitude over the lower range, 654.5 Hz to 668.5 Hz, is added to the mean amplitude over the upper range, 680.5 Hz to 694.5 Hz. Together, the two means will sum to 16.7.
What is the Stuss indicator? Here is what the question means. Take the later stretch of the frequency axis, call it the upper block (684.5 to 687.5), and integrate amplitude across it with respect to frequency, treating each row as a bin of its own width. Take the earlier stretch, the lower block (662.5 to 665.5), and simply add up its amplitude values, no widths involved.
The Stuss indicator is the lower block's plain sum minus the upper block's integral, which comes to -0.3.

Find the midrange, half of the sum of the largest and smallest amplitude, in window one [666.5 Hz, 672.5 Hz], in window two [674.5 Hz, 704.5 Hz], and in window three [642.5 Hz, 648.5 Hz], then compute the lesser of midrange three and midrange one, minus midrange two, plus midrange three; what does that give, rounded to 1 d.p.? 8.2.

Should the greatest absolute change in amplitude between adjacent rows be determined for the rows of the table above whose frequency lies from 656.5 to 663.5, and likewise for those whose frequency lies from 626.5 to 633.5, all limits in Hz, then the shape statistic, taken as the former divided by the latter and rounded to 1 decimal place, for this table 1.1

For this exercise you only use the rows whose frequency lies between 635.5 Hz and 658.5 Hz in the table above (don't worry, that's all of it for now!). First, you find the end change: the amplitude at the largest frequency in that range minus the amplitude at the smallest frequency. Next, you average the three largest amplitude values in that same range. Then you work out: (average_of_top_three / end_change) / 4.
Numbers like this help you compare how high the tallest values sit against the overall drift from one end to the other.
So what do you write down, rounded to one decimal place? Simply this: 6.7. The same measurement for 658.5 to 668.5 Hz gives -1.3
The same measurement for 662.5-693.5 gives 8.4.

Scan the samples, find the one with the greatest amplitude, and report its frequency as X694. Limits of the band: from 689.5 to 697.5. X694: 695 Hz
